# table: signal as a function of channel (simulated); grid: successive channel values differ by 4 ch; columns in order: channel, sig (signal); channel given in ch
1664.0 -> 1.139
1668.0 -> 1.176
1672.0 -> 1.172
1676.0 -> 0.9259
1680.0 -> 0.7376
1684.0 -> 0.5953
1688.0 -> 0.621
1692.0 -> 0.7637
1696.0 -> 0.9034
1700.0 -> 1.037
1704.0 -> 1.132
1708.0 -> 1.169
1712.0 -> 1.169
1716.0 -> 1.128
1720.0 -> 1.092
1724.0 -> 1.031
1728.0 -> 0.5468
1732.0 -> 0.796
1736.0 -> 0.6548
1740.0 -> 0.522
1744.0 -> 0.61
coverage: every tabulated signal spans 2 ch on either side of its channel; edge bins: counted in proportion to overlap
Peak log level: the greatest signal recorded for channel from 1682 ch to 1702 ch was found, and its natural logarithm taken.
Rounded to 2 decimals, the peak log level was 0.04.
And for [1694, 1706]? 0.12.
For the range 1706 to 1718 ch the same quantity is 0.16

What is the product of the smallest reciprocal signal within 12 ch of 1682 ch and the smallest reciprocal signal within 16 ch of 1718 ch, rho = 0.73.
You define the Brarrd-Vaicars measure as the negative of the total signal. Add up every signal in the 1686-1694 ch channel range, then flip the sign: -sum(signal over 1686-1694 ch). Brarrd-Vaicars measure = -1.4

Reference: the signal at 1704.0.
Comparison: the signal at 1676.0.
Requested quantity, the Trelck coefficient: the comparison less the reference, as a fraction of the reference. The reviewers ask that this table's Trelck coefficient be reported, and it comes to -0.2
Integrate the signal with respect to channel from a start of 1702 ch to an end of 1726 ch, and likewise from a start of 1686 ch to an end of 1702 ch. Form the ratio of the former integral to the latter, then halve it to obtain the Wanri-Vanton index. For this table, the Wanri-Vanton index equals 1.0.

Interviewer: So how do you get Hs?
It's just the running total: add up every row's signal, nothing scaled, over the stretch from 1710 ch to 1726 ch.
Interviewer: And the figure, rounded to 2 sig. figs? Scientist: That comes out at 4.4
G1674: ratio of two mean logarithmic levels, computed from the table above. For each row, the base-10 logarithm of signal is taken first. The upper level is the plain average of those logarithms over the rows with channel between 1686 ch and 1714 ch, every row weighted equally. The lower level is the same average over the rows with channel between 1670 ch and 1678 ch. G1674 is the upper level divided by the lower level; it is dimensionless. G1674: -1.3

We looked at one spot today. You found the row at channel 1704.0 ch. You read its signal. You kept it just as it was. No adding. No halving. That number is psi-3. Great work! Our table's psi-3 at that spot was 1.132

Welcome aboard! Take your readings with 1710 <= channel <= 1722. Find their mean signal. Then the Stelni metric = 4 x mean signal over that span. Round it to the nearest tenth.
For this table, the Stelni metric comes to 4.5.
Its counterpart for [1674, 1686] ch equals 3.0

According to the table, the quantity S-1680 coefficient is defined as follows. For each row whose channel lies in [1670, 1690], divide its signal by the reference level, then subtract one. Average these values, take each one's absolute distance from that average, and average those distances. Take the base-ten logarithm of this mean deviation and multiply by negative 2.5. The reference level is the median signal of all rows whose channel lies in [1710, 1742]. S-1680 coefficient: 1.70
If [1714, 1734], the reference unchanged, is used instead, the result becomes 1.66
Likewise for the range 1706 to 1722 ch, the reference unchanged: 3.73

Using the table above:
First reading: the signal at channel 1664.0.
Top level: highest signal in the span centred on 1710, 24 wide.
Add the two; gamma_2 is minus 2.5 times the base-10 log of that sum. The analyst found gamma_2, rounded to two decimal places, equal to -0.91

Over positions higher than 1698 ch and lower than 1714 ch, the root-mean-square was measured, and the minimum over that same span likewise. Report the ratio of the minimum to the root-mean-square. 0.92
